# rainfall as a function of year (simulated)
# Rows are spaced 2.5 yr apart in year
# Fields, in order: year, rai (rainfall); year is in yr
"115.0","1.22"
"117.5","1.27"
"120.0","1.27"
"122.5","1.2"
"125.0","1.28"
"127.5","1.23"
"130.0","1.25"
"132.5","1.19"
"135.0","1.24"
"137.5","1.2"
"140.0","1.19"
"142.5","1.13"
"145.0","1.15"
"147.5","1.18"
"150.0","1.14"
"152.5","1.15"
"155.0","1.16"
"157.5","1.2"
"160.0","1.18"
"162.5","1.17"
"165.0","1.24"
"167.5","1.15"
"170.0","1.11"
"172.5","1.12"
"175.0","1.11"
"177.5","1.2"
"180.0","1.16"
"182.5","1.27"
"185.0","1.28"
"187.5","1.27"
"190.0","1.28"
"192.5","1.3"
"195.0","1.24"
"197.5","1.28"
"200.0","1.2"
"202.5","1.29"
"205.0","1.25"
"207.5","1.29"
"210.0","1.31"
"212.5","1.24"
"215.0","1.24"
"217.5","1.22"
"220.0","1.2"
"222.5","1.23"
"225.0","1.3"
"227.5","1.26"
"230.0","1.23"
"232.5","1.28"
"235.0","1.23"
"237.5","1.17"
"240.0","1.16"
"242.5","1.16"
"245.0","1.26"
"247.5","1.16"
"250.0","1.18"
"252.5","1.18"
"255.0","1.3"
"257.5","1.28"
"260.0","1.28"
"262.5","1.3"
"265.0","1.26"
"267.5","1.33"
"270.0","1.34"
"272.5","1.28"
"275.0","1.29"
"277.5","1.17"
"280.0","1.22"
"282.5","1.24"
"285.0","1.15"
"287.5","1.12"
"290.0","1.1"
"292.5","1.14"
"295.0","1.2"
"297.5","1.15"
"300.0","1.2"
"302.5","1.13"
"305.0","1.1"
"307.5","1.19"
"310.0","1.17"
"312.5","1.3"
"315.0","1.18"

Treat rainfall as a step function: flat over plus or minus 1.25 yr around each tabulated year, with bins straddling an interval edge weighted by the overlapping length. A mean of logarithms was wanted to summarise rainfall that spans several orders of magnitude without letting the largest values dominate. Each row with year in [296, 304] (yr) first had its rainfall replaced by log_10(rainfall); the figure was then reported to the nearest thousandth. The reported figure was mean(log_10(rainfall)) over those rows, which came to 0.064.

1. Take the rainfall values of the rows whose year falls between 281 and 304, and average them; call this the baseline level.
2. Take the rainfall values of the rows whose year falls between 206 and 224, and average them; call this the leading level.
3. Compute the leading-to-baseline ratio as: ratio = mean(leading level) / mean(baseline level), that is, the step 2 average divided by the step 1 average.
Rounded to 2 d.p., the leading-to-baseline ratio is 1.08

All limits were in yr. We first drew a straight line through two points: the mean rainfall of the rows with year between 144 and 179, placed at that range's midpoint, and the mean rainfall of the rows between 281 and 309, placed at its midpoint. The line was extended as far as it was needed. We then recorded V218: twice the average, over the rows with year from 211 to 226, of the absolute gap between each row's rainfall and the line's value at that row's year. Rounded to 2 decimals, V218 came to 0.16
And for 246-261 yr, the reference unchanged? 0.14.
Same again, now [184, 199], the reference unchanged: 0.23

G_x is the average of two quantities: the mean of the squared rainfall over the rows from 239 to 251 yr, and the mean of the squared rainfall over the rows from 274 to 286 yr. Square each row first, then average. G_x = 1.44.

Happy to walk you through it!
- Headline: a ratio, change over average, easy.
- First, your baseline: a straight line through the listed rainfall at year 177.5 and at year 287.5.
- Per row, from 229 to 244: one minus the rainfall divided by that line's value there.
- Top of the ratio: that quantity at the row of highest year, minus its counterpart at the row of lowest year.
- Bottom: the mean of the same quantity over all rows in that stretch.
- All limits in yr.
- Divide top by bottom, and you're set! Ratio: -1.3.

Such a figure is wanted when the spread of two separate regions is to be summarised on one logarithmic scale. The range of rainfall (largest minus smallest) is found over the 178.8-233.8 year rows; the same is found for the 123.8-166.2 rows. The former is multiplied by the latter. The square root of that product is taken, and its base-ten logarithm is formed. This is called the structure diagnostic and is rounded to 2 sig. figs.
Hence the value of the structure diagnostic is -0.82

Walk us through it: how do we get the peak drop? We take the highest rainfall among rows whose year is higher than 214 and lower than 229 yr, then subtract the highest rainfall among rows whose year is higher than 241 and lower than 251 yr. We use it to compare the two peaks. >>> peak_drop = 0.040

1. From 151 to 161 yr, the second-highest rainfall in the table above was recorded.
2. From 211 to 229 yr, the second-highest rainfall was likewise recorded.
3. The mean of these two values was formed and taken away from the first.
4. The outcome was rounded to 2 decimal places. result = -0.04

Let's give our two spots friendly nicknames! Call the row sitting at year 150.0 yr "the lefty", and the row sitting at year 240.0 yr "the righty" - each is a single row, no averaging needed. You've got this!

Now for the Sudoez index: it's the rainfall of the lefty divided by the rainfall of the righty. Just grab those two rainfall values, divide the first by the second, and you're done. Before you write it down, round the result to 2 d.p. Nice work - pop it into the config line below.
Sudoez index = 0.98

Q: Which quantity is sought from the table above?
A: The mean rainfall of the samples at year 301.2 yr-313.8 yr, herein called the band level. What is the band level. 1.18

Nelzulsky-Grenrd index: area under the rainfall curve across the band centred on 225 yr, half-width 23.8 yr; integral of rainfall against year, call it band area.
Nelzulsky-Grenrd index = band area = 59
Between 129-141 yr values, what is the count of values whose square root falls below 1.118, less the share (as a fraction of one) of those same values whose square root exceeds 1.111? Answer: 3.6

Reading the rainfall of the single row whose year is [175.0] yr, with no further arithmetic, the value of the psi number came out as 1.11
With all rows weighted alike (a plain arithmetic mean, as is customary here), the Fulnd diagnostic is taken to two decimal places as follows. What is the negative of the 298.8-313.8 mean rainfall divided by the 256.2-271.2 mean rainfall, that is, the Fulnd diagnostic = -0.91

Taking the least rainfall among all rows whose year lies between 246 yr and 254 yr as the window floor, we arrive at 1.16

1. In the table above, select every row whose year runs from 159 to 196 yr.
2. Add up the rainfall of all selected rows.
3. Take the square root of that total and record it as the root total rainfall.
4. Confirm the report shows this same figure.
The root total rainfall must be 4.25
